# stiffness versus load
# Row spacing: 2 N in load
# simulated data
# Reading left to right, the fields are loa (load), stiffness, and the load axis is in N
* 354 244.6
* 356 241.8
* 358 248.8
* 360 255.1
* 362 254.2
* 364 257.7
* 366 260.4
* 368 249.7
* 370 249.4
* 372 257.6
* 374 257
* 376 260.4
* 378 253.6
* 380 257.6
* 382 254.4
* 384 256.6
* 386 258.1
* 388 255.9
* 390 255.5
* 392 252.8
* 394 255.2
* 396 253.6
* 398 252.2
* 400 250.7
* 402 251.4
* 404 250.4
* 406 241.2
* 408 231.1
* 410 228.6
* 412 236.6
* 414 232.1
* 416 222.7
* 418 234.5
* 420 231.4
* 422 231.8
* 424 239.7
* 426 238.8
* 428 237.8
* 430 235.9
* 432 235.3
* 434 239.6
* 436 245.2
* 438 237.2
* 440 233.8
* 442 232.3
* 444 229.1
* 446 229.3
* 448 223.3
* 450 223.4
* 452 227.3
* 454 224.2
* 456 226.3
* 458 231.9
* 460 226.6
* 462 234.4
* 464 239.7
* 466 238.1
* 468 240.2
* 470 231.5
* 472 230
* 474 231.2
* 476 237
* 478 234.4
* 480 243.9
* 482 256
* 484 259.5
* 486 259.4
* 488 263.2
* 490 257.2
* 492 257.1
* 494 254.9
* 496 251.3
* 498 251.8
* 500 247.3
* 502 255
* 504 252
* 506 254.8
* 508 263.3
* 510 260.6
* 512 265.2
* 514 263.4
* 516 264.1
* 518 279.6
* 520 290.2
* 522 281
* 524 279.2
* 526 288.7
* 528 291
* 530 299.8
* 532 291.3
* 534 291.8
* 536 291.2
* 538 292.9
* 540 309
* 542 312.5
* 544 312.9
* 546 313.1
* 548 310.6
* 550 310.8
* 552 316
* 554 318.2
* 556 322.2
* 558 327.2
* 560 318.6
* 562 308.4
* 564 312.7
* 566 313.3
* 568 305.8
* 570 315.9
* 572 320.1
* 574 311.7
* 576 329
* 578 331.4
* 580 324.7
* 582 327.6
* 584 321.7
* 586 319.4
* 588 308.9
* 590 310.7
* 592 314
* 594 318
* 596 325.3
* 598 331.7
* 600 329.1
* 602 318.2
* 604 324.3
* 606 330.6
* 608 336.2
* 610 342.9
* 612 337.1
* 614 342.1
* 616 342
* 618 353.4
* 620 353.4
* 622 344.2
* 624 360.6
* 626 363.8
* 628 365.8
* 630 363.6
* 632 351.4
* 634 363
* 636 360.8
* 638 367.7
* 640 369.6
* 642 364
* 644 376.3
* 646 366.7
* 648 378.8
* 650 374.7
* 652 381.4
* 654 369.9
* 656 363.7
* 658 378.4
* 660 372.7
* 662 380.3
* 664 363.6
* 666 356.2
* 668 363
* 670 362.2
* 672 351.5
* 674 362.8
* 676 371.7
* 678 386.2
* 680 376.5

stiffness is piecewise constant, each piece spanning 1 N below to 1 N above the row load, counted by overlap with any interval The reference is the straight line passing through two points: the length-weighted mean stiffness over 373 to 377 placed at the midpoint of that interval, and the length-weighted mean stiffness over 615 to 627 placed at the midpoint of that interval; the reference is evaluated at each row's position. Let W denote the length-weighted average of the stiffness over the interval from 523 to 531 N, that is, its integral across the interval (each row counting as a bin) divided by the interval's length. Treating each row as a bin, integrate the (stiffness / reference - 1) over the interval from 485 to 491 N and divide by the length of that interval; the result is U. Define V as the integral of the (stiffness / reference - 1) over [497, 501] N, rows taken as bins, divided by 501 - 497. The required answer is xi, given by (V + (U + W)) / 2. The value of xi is 145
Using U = -0.14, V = -0.18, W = 290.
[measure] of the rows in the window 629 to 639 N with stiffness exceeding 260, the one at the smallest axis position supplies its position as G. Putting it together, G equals 630 N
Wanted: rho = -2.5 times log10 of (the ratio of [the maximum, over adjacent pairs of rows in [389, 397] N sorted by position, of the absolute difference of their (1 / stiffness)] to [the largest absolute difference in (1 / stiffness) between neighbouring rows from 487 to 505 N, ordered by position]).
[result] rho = 1.2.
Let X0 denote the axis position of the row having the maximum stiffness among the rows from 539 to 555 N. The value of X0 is 554 N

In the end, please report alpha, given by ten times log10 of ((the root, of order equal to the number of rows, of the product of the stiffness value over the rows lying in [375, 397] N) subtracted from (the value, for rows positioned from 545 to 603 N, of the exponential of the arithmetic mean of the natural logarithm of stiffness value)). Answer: 18.0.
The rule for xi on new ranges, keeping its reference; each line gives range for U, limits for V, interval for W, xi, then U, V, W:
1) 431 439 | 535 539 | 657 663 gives 188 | -0.15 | -0.09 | 377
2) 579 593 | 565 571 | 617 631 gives 179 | -0.06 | -0.06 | 358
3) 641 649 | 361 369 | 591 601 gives 162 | 0.03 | 0.00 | 324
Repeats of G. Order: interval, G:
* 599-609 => 600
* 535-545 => 536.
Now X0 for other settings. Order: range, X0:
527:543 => 542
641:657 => 652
